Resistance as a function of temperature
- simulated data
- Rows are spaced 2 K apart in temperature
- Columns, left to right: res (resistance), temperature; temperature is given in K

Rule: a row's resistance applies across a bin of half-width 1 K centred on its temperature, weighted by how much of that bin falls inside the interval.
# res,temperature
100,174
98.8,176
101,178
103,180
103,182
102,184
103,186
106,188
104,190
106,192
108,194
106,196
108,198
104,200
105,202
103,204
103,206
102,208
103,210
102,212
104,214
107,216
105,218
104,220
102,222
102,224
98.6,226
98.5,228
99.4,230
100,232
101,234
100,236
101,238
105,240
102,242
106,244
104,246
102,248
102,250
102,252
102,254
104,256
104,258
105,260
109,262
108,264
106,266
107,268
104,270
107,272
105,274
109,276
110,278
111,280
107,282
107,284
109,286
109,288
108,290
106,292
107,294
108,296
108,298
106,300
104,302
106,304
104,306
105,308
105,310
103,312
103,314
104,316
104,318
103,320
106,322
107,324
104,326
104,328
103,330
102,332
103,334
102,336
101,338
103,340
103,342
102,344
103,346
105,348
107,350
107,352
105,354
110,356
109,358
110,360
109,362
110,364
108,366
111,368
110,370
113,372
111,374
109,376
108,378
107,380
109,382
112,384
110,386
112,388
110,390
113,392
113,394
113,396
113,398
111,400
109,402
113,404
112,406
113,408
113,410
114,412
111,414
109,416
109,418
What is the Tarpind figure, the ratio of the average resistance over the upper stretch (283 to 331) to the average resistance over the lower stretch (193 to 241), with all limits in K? 1.02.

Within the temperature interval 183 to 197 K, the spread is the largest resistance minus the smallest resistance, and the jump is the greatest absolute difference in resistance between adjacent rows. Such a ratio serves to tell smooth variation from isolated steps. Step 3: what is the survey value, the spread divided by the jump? 2.0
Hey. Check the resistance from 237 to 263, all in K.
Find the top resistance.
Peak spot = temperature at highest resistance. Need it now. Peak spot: 262 K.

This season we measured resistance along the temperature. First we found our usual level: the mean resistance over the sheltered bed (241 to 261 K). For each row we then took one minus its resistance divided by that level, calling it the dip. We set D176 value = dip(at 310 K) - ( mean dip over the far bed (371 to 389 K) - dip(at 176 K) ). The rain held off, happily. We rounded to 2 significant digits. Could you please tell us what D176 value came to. 0.093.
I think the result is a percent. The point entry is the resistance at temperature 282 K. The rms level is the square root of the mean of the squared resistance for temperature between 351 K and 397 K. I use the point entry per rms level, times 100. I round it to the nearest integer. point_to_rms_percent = 97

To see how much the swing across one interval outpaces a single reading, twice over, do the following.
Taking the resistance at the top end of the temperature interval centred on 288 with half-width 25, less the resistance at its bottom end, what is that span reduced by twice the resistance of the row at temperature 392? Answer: -231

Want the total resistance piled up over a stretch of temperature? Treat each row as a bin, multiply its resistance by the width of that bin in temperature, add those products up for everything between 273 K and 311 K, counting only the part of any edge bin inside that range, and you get 4068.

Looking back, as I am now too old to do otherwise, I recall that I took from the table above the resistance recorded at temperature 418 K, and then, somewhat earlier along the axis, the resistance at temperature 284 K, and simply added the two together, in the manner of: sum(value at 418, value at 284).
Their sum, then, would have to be 216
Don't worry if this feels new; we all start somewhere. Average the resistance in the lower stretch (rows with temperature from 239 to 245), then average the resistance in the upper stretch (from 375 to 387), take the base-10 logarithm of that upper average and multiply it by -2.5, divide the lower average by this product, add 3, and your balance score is -17.5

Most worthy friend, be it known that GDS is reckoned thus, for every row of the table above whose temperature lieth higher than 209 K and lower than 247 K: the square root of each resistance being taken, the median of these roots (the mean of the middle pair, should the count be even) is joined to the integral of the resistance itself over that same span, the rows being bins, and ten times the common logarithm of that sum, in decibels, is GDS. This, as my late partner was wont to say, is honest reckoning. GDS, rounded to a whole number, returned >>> 36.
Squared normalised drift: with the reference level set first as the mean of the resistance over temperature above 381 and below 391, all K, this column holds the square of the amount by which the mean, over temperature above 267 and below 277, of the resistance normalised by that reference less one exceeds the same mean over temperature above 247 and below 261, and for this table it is 0.0009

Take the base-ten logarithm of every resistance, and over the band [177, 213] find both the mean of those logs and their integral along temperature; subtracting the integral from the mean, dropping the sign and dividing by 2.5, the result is 28.24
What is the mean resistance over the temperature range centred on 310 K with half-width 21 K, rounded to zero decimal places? 105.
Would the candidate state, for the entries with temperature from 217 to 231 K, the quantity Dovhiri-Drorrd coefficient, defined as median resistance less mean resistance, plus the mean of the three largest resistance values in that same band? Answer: 104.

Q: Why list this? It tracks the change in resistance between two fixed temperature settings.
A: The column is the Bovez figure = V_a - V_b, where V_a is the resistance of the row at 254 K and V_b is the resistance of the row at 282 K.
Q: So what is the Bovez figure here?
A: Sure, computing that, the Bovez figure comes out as -5.0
